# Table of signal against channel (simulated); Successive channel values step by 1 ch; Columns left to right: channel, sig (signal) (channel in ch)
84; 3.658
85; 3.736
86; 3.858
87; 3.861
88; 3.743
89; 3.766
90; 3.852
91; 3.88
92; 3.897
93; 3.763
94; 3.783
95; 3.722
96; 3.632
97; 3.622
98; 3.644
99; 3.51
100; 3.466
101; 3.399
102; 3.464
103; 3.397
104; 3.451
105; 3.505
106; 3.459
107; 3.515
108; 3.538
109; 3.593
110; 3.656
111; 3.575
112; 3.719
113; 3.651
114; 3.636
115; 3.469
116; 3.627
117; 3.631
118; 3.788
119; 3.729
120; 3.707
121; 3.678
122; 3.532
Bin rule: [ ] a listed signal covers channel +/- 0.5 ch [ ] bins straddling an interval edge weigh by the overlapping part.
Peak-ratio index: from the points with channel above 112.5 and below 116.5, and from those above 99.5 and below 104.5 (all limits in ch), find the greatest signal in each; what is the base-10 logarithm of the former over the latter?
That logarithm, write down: 0.023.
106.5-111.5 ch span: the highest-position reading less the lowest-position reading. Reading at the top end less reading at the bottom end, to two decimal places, 0.06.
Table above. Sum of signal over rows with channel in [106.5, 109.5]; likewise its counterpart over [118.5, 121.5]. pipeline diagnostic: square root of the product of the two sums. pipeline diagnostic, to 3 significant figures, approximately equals 10.9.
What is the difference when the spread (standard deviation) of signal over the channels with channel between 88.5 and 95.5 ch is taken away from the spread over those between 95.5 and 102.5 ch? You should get 0.03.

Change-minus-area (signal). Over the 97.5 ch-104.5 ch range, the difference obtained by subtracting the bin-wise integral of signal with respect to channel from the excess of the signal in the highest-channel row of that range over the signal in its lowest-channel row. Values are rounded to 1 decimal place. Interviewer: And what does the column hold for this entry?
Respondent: -24.5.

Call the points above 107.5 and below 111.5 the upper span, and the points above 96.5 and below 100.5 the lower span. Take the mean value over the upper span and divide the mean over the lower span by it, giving 0.99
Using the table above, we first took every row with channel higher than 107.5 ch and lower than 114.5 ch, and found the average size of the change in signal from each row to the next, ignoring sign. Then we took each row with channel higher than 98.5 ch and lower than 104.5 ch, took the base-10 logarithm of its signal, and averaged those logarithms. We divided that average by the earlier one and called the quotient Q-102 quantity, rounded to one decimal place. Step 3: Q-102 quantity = 7.6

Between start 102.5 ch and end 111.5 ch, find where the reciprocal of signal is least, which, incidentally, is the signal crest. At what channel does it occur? 110 ch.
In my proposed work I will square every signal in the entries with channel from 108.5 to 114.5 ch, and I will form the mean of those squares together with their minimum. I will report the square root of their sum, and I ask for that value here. 5.1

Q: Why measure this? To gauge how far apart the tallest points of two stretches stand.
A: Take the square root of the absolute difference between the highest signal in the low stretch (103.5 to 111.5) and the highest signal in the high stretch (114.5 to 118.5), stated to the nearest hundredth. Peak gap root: 0.36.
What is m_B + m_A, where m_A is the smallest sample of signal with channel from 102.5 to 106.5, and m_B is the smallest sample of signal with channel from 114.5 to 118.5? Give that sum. 6.9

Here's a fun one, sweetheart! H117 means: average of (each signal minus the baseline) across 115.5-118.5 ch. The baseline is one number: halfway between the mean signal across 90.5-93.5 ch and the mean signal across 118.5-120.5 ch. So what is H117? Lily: -0.10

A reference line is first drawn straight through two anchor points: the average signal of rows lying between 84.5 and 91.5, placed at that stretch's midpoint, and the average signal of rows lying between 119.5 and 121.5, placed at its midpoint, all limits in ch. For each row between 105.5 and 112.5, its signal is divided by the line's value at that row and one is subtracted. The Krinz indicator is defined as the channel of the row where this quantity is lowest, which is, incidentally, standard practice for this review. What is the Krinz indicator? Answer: 106 ch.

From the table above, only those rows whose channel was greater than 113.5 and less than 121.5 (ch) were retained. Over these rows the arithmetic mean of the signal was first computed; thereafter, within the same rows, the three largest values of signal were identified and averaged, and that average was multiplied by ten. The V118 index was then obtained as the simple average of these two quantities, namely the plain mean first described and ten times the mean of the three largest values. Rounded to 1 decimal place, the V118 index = 20.5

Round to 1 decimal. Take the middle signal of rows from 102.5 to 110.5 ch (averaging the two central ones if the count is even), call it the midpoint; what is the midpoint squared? 12.3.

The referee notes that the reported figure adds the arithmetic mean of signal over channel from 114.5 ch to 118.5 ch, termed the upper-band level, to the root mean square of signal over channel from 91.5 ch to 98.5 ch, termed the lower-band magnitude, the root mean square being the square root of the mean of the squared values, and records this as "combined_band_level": 7.4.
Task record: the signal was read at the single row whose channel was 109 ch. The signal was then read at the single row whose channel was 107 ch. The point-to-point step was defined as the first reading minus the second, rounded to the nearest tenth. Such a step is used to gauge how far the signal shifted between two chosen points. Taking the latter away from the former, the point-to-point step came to 0.1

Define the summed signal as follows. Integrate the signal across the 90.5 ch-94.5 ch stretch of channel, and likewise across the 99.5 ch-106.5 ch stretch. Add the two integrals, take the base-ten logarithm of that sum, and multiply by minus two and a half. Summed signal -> -4.0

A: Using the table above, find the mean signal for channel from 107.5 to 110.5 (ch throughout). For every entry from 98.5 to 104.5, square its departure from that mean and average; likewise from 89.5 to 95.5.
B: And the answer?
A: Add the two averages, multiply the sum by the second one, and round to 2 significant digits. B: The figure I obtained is 0.0040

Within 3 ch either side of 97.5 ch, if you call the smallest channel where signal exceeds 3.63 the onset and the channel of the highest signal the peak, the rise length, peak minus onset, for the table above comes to 0 ch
